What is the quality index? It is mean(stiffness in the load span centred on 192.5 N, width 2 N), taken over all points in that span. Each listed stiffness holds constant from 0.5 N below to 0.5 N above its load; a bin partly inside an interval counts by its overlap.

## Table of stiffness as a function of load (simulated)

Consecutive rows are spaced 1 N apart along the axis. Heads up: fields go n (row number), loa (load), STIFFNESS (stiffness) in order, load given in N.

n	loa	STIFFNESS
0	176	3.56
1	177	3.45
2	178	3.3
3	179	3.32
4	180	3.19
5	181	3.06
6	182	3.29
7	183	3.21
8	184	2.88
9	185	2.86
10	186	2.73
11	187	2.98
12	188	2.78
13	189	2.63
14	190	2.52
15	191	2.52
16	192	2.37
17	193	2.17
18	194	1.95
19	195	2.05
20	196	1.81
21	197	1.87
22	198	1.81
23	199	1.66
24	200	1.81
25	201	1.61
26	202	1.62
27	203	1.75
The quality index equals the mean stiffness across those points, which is 2.27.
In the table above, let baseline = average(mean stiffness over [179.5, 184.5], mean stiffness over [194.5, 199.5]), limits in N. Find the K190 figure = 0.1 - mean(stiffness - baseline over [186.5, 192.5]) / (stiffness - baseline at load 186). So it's -0.5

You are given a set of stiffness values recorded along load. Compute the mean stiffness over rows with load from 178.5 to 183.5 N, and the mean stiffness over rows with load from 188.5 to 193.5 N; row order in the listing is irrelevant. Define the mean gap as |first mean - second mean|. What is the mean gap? 0.8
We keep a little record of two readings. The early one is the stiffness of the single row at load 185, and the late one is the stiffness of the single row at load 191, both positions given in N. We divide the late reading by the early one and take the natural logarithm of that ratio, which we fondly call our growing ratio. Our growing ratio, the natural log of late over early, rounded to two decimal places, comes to -0.13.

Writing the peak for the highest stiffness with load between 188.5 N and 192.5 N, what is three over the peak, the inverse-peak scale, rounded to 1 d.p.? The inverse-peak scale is 1.1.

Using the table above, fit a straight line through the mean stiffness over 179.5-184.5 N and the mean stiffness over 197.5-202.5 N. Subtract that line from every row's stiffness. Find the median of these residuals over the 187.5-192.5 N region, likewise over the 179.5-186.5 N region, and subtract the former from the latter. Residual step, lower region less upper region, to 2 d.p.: -0.14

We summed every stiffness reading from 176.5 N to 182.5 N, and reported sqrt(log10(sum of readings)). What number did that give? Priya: 1.14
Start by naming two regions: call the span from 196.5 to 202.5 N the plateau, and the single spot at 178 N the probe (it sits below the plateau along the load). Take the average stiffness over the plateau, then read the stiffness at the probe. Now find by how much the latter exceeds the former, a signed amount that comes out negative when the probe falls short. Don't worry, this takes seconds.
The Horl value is 1.6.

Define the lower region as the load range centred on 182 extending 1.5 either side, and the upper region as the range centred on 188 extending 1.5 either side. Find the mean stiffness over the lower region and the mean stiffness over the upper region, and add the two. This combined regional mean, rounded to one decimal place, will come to 6.0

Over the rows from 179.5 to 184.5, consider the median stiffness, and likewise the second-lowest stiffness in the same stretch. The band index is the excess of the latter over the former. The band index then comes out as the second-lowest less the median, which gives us -0.130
